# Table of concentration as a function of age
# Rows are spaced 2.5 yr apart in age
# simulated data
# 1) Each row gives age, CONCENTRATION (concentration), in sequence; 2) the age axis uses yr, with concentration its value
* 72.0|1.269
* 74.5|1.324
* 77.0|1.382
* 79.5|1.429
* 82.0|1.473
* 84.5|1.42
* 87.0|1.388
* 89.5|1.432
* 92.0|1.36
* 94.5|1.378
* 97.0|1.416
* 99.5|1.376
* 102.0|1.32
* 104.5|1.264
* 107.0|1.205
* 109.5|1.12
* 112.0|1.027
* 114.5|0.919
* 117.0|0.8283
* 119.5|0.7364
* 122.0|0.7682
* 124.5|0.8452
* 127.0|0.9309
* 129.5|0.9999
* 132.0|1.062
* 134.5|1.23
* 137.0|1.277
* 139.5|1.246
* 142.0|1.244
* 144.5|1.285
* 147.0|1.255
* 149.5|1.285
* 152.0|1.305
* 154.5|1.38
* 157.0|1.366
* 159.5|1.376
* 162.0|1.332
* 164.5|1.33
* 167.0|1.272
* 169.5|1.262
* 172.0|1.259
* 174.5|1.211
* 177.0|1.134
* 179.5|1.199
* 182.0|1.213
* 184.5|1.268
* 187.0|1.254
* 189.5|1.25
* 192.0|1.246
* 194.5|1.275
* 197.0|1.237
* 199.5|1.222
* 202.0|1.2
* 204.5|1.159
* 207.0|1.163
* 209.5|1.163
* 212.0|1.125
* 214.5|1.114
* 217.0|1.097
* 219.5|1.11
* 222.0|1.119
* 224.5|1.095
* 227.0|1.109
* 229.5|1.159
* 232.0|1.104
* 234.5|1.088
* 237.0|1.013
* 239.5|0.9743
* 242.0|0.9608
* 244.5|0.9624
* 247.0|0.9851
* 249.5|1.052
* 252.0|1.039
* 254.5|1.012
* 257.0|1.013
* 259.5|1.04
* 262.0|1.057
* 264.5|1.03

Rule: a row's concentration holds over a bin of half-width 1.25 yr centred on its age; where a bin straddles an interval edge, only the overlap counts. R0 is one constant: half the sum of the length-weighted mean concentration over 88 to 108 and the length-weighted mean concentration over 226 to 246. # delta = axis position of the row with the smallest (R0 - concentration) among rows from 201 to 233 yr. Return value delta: 202.0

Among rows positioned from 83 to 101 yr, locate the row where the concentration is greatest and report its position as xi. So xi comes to 89.5 yr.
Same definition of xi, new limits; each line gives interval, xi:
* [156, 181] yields 159.5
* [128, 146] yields 144.5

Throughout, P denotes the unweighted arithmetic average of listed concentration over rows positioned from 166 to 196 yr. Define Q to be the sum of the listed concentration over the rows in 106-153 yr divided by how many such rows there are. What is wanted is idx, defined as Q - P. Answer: -0.15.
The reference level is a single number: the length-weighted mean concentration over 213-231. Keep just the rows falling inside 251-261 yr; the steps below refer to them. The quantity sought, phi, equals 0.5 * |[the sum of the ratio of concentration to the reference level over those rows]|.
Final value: 1.8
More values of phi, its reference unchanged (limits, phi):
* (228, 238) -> 2.0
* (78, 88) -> 2.6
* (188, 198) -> 2.2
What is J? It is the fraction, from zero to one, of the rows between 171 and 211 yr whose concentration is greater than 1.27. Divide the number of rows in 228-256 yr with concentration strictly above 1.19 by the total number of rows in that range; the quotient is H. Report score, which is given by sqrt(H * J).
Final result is 0.0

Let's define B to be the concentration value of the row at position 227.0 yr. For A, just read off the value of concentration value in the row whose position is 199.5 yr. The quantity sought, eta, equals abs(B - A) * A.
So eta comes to 0.14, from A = 1.222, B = 1.109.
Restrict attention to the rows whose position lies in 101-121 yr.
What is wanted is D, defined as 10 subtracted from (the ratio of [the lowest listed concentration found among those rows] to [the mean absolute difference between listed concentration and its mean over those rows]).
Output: -6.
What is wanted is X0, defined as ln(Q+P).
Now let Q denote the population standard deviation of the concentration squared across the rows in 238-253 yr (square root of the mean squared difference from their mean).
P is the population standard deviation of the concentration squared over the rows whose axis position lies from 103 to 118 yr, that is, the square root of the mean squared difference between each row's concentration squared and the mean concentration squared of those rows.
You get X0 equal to -0.93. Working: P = 0.32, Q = 0.07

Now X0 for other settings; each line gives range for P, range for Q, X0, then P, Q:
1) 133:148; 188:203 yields -2.24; 0.05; 0.06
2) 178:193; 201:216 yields -2.08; 0.06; 0.06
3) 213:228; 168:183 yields -2.11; 0.02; 0.10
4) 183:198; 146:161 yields -1.83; 0.03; 0.13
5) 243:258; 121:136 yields -1.02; 0.06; 0.30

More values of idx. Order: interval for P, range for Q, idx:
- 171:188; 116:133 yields -0.34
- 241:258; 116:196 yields 0.18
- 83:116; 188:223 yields -0.10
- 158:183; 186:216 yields -0.06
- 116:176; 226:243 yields -0.11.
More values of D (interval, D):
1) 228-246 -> 4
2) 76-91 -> 48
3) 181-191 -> 63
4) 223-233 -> 42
